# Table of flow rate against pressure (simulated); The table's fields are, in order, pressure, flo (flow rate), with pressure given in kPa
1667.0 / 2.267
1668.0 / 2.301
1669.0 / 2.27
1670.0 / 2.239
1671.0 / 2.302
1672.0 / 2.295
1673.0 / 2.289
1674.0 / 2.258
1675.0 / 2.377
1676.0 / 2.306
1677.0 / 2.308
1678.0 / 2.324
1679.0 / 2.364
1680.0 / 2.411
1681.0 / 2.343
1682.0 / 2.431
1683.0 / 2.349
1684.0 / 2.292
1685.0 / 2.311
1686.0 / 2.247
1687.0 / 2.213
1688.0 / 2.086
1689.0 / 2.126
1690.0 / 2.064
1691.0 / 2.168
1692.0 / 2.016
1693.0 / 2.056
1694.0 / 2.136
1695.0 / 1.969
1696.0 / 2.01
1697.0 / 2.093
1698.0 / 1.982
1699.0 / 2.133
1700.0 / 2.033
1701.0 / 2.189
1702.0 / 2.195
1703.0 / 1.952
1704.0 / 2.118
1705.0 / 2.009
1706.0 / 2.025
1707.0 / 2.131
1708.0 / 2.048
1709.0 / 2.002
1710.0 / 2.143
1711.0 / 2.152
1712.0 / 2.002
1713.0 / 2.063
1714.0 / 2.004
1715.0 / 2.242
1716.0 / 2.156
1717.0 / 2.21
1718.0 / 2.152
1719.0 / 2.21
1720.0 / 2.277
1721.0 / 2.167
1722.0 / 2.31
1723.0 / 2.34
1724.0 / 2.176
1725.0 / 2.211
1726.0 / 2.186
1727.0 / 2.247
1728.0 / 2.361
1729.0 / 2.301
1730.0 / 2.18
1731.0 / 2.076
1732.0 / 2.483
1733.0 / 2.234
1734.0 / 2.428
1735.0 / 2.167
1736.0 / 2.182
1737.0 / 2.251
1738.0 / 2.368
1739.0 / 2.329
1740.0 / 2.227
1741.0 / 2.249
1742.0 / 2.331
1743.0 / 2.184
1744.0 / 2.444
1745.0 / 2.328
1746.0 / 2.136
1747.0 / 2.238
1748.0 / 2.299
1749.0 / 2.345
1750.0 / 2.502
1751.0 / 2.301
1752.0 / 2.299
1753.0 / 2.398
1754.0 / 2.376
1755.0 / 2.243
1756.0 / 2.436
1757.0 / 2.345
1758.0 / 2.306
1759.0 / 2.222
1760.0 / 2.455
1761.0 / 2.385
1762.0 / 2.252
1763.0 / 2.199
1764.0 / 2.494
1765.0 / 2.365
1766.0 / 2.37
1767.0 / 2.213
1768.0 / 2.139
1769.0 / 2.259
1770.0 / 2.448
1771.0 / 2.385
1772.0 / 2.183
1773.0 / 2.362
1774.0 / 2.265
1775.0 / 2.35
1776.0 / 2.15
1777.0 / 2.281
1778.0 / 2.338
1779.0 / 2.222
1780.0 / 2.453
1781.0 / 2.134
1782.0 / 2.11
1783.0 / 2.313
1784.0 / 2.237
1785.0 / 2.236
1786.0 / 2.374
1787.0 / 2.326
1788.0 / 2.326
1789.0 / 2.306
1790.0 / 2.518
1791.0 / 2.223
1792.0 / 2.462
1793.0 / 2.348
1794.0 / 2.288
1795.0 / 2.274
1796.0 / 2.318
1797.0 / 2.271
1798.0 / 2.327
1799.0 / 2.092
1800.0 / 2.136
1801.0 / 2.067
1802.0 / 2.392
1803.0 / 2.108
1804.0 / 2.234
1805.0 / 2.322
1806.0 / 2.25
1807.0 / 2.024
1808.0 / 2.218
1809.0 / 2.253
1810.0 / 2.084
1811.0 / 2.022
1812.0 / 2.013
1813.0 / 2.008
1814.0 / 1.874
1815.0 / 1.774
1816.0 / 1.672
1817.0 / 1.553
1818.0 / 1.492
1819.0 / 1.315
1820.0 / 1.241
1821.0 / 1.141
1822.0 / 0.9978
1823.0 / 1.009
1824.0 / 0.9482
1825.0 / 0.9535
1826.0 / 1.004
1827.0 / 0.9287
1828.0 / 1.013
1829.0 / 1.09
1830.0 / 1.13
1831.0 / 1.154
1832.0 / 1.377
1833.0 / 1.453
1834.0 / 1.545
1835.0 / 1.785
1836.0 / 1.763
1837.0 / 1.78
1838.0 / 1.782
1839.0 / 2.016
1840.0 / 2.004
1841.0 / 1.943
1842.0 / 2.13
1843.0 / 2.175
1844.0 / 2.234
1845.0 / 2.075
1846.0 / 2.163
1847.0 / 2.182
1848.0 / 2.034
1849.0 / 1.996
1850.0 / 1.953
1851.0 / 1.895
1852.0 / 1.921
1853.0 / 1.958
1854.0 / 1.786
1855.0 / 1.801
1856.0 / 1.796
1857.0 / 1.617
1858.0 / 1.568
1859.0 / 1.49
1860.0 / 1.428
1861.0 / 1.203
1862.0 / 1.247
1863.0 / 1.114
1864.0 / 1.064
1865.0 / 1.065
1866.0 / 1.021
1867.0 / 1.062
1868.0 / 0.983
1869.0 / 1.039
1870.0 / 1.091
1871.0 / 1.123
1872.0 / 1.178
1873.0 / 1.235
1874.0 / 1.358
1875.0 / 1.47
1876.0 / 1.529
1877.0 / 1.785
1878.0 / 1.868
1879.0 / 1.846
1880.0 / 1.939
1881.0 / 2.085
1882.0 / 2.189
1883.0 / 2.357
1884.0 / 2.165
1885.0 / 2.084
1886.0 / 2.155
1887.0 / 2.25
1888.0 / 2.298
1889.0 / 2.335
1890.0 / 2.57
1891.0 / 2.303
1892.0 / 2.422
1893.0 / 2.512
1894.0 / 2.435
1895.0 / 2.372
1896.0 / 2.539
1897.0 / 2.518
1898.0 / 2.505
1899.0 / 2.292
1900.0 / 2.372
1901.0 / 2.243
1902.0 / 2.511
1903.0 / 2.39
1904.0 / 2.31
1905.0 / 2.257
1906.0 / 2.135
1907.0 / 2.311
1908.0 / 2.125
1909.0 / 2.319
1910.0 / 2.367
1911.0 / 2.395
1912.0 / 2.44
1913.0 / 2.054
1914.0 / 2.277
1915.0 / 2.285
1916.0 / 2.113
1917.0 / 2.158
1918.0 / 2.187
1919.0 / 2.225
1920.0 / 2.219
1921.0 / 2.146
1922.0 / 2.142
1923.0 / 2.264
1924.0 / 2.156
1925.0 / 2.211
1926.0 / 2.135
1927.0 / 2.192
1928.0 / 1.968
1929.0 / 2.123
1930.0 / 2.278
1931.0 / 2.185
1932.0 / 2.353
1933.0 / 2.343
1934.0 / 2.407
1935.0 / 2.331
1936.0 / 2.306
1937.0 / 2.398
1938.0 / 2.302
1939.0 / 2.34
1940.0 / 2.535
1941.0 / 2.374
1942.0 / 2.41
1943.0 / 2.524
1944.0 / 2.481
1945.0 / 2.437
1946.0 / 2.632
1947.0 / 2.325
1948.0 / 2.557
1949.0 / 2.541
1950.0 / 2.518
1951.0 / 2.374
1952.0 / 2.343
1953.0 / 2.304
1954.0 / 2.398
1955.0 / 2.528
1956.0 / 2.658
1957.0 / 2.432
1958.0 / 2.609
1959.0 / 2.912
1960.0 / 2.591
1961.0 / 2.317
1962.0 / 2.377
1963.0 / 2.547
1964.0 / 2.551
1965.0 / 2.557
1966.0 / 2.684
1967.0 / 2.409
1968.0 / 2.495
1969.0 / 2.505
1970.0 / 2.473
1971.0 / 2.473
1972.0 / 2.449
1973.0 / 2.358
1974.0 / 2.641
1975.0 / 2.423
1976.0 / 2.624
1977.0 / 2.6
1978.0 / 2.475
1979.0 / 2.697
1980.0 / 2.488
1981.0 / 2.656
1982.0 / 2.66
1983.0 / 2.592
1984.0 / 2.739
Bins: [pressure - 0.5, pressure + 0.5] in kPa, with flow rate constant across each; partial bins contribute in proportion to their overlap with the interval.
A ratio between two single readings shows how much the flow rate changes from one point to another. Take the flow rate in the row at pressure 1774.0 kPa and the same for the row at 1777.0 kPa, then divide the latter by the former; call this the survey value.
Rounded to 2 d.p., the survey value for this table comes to 1.01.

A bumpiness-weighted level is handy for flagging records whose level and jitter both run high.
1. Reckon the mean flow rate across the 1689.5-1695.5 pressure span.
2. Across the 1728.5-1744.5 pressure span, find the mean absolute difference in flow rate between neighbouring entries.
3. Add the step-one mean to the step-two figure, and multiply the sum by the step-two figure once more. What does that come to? 0.32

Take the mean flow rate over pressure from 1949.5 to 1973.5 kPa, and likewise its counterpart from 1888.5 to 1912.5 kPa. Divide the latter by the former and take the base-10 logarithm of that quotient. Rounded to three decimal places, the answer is -0.021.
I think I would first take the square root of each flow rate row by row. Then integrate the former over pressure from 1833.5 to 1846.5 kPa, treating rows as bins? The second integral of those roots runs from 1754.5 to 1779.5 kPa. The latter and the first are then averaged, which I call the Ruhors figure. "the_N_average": 28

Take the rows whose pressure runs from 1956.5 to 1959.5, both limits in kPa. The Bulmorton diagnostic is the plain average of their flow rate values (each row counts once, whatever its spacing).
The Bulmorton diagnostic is 2.7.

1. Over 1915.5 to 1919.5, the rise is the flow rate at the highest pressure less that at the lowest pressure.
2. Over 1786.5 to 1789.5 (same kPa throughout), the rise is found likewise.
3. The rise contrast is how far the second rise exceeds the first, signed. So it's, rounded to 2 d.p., -0.13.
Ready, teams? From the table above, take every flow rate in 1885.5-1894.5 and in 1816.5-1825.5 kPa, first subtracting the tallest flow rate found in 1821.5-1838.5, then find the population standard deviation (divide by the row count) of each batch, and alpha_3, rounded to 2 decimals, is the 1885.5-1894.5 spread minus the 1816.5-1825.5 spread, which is -0.09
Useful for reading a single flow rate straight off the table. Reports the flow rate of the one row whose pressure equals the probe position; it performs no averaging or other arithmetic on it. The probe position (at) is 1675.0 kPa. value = 2.377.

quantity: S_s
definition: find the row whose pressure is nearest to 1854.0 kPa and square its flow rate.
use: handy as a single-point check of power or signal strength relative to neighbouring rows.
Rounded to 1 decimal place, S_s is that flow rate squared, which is 3.2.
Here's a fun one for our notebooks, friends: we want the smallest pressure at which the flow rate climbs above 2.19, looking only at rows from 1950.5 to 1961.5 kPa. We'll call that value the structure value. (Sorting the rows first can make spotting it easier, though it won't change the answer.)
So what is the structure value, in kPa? 1951.0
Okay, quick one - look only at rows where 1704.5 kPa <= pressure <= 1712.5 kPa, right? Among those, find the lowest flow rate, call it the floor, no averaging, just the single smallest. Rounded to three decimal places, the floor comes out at 2.002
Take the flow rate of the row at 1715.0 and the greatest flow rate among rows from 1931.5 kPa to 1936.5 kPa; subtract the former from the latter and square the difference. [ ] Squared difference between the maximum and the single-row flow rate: 0.03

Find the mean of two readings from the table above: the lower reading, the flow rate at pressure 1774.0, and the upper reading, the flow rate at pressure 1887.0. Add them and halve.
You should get 2.26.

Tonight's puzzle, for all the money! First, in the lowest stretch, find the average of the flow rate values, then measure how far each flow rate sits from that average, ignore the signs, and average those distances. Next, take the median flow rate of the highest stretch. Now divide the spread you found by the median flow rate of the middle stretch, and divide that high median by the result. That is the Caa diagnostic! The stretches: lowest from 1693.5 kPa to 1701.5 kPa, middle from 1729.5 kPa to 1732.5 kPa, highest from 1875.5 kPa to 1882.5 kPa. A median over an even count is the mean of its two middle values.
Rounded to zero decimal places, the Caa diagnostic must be 58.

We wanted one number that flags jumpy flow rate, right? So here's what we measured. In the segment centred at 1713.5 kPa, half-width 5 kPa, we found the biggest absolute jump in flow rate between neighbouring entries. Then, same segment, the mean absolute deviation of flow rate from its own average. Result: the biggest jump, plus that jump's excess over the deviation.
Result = 0.40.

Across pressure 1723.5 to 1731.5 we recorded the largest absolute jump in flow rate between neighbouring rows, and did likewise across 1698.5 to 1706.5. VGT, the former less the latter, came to -0.12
